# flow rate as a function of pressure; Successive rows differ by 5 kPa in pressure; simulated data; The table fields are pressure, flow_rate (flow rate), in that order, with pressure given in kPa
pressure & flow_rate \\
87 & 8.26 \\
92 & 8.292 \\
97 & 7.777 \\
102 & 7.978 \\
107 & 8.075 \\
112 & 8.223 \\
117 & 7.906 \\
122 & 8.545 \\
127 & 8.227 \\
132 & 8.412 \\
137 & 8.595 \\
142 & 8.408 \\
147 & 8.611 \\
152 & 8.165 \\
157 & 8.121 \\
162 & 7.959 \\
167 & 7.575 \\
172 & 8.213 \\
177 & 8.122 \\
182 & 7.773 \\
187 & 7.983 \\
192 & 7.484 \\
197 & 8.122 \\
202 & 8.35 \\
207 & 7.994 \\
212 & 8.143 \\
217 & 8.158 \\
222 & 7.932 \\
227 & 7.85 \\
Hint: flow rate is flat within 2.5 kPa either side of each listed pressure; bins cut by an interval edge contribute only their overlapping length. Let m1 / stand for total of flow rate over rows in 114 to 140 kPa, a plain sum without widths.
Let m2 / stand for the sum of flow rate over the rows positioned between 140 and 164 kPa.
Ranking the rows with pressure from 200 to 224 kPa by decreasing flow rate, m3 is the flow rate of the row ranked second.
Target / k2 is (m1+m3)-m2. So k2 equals 8.6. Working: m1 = 41.7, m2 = 41.3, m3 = 8.158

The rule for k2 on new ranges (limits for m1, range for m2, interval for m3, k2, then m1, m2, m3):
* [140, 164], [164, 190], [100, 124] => 9.8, 41.3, 39.7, 8.223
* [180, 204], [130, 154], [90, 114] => 5.7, 39.7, 42.2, 8.223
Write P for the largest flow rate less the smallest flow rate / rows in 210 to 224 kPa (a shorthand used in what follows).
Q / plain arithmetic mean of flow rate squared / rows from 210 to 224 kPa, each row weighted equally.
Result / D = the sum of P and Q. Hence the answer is 65.5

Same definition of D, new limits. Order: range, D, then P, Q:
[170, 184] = 65.1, 0.44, 64.6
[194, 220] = 66.8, 0.36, 66.5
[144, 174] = 66.9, 1.04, 65.8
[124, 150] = 71.8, 0.38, 71.4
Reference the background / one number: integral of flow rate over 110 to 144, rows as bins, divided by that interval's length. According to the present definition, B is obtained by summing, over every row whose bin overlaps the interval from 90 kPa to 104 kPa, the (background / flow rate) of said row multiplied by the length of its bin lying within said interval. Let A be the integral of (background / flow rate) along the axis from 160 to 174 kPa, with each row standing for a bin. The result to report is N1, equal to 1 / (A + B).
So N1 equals 0.0341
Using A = 14.8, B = 14.6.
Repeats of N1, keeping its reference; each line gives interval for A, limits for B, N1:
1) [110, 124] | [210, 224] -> 0.0349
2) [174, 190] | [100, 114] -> 0.0321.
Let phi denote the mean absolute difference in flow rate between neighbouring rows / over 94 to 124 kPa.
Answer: 0.28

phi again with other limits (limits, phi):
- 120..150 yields 0.22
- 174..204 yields 0.38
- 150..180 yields 0.26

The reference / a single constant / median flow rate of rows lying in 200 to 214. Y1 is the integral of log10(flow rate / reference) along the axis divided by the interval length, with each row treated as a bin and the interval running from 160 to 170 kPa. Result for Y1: -0.020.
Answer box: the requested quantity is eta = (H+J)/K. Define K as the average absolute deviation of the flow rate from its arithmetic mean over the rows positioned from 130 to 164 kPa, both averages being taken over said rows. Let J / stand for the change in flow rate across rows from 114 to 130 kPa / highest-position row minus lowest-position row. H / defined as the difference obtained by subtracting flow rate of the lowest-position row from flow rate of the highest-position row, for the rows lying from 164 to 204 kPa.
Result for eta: 5.3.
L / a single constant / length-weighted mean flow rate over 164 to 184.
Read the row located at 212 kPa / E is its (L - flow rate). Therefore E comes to -0.218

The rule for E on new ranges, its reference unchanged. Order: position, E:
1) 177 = -0.197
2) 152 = -0.240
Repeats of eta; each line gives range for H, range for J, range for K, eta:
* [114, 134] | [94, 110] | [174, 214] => 4.3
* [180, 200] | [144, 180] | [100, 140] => -0.7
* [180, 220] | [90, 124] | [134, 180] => 2.8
